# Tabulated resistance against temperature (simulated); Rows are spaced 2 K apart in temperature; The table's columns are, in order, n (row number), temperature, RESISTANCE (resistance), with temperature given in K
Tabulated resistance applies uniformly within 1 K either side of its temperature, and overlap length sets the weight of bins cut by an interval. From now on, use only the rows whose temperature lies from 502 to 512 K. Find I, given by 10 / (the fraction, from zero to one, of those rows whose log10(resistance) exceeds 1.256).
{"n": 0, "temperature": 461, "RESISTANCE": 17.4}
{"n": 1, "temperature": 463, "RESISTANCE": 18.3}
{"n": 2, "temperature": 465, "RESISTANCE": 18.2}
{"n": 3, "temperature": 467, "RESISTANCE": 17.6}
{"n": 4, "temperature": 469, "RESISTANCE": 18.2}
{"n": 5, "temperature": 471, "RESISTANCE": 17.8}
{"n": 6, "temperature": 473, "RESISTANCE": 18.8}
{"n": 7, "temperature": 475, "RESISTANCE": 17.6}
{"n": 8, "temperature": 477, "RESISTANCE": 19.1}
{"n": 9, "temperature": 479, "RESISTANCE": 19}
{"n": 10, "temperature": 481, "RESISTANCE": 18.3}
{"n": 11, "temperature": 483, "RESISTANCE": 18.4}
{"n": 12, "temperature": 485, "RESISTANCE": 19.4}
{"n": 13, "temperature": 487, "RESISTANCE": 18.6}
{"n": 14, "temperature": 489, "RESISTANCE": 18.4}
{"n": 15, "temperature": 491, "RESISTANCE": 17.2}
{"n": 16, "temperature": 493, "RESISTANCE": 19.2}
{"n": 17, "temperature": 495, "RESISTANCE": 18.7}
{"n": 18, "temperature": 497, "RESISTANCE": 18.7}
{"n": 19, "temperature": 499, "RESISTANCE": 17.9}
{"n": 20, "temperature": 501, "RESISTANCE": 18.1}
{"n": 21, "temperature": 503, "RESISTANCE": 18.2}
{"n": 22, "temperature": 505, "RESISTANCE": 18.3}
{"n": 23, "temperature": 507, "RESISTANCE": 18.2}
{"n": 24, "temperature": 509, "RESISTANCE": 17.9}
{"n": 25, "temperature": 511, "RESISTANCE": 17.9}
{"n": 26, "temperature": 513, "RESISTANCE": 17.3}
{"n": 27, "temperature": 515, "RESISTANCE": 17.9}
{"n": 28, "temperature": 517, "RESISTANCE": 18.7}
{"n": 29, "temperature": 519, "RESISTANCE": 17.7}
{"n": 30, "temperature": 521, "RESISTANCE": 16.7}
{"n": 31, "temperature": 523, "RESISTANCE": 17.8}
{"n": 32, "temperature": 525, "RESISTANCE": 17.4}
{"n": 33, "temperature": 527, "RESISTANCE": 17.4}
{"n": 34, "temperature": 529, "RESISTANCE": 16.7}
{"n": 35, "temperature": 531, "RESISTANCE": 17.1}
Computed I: 17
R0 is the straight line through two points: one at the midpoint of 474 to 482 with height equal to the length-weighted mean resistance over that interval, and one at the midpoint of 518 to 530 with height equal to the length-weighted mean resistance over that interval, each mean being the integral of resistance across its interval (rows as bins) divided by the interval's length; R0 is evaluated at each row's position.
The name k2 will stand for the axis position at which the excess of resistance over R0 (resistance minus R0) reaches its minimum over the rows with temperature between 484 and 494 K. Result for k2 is 491 K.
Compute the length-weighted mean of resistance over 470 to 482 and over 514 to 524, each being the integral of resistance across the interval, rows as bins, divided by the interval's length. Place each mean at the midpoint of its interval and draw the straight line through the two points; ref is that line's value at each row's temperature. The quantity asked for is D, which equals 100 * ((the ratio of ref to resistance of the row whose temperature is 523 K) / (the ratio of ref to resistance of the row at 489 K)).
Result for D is 100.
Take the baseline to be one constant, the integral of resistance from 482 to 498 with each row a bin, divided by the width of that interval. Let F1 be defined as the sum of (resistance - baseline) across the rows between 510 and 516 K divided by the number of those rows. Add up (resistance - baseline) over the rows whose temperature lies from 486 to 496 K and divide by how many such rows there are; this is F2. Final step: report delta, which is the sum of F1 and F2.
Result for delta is -1.03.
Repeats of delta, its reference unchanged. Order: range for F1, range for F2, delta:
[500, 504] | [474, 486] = -0.37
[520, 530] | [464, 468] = -2.05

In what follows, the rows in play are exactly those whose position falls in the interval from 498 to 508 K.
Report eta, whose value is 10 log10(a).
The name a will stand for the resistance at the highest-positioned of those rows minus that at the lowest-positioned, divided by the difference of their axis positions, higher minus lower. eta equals -14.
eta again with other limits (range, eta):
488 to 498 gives -14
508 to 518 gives -10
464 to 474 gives -11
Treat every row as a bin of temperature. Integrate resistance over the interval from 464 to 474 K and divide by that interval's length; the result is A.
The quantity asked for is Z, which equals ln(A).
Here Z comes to 2.90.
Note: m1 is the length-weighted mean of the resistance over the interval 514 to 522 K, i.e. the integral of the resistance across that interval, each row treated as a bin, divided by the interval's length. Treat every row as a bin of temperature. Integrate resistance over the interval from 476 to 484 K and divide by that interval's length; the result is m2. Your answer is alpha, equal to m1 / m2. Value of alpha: 0.95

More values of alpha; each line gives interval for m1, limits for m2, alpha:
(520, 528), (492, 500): 0.93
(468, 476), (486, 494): 0.99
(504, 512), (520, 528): 1.04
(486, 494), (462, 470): 1.02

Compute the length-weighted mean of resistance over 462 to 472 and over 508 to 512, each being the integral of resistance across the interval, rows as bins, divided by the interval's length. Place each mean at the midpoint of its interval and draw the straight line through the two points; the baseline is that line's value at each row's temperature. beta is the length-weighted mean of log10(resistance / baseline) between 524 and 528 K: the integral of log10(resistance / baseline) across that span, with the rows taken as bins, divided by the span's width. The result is -0.011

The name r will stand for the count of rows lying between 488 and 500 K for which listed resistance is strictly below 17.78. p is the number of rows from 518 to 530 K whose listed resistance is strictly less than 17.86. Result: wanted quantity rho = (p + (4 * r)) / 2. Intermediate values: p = 6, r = 1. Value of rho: 5.0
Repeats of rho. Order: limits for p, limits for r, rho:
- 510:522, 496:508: 1.5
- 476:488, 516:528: 8.0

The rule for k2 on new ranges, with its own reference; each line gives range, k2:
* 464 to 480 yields 467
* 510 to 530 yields 521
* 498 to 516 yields 513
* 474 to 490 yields 475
